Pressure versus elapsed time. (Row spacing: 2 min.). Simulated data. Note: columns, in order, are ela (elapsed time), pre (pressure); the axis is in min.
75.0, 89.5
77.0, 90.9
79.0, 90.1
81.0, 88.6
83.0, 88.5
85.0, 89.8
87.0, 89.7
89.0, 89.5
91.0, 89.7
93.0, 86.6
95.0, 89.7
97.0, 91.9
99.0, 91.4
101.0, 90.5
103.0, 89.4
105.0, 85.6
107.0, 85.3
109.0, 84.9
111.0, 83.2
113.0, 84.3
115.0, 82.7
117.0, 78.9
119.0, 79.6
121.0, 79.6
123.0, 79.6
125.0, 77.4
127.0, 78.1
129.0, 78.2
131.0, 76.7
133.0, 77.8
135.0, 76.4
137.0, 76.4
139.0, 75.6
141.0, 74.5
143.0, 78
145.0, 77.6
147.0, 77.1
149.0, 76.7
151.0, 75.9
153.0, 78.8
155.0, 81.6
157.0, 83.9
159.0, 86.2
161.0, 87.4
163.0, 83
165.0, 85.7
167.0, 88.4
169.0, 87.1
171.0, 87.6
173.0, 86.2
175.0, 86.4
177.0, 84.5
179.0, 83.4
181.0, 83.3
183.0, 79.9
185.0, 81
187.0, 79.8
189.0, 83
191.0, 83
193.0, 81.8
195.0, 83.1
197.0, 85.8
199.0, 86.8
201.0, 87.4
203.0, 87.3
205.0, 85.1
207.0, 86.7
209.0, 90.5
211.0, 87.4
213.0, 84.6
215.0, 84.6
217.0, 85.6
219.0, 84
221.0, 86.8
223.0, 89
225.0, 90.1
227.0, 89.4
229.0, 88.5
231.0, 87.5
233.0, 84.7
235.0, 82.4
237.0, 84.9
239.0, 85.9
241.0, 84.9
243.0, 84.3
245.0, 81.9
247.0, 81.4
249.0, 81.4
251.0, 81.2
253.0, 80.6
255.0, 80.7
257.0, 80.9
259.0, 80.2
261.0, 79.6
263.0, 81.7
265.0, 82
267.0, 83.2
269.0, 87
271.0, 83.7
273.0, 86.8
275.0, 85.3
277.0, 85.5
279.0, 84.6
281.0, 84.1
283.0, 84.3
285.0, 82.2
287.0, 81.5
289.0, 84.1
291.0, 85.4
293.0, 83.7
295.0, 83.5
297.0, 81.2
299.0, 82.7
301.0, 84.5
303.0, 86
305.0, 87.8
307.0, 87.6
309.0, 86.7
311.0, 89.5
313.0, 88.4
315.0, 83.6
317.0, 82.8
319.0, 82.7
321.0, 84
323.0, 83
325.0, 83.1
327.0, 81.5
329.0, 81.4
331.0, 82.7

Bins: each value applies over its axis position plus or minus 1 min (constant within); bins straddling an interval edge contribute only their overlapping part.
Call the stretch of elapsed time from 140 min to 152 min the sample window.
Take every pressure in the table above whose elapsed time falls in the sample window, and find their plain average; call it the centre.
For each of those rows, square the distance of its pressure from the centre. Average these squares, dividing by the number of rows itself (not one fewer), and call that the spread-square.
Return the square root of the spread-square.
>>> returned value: 1.2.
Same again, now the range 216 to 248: 2.6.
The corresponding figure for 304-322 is 2.5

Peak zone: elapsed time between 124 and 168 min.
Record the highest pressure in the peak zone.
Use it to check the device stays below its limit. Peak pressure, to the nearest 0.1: 88.4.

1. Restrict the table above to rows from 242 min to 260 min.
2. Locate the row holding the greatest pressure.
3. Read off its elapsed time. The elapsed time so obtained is 243.0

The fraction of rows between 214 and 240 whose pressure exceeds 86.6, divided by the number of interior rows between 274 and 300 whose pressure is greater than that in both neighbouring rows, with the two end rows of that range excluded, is 0.15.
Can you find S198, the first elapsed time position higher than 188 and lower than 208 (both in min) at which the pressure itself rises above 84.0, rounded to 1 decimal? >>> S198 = 197.0 min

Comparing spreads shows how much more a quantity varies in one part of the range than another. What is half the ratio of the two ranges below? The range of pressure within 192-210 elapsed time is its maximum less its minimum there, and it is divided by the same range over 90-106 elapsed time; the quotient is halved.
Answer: 0.69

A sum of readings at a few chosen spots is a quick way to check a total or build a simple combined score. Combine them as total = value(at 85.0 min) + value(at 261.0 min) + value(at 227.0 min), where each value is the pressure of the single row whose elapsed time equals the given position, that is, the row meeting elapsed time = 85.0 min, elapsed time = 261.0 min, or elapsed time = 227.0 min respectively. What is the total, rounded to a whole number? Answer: 259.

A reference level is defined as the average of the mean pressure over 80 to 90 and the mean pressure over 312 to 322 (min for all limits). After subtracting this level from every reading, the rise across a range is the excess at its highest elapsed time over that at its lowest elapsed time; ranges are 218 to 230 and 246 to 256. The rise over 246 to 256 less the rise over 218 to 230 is -5.2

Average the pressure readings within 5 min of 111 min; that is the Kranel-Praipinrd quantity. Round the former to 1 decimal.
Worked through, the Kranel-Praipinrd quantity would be 84.1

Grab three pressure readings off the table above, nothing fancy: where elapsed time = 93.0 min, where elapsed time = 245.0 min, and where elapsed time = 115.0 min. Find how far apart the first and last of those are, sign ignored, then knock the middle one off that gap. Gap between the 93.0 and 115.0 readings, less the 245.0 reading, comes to -78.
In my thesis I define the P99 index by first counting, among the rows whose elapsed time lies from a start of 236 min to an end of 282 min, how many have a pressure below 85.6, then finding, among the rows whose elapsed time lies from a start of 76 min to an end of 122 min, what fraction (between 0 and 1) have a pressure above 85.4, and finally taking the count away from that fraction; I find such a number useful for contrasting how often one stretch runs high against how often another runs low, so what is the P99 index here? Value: -19.3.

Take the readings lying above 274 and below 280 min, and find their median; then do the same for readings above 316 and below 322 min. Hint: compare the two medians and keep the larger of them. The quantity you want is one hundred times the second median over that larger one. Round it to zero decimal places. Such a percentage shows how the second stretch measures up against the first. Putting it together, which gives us 97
